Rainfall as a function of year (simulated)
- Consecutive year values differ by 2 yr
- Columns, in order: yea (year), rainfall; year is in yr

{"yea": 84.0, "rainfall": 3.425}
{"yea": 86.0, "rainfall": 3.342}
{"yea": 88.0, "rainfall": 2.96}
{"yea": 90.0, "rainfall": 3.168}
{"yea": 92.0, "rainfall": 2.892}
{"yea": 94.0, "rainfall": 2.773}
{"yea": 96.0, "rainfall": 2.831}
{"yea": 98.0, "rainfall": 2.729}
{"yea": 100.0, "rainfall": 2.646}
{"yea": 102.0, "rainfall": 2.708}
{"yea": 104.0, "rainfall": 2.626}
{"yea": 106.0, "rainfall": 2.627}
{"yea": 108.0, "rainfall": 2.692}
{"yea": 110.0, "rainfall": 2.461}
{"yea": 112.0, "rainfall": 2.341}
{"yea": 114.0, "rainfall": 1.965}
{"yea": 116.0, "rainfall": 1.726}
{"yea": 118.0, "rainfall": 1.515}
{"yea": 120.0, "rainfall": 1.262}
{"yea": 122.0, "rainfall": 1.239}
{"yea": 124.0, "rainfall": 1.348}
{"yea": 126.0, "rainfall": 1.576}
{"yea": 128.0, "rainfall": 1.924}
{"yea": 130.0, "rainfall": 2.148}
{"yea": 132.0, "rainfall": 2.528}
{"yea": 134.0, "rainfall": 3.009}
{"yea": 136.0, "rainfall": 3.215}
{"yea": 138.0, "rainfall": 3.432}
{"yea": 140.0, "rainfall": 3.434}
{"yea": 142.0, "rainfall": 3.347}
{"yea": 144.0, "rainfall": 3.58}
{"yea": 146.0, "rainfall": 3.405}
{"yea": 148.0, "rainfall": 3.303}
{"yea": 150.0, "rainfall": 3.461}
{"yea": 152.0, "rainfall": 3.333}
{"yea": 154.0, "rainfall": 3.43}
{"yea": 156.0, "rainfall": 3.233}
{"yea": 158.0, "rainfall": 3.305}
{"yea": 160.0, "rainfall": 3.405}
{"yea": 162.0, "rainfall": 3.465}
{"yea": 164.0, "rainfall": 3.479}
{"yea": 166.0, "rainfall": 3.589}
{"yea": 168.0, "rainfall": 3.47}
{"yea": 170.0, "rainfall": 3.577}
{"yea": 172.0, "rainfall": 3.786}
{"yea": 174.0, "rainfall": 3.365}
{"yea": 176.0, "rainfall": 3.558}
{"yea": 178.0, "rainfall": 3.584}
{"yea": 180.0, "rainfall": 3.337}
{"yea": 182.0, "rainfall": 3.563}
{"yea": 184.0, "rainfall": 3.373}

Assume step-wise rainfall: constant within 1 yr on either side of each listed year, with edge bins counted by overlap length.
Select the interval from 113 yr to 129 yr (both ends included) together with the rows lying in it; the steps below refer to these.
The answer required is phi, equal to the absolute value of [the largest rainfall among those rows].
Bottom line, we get 2.0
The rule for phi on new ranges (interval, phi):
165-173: 3.8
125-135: 3.0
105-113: 2.7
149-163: 3.5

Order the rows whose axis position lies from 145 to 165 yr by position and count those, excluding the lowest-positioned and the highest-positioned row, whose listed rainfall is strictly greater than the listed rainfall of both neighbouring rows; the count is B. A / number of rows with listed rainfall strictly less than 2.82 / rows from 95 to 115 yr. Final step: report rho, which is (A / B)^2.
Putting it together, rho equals 20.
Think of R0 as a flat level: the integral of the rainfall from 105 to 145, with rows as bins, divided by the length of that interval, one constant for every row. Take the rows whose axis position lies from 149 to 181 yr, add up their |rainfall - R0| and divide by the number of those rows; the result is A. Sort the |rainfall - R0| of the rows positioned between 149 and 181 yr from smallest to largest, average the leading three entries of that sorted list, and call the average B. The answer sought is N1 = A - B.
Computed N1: 0.17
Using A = 1.1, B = 0.9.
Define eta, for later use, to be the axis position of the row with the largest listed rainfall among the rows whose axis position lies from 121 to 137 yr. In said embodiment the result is 136.0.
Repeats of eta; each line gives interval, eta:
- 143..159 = 144.0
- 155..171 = 166.0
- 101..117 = 102.0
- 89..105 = 90.0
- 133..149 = 144.0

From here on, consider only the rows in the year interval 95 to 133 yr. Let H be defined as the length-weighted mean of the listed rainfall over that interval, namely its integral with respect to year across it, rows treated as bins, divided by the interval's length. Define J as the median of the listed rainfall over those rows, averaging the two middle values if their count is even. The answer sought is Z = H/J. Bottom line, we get 0.92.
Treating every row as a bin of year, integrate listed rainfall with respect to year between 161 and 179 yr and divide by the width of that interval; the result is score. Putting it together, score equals 3.54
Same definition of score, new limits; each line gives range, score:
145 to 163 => 3.37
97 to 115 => 2.53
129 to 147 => 3.12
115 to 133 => 1.70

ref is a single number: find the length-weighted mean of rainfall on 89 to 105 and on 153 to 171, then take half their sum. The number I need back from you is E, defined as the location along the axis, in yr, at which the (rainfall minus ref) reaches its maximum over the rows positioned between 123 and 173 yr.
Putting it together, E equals 172.0 yr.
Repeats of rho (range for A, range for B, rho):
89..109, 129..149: 12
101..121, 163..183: 11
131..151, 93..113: 0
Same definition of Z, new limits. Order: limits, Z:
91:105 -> 1.01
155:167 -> 0.99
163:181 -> 0.99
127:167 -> 0.95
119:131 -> 1.08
